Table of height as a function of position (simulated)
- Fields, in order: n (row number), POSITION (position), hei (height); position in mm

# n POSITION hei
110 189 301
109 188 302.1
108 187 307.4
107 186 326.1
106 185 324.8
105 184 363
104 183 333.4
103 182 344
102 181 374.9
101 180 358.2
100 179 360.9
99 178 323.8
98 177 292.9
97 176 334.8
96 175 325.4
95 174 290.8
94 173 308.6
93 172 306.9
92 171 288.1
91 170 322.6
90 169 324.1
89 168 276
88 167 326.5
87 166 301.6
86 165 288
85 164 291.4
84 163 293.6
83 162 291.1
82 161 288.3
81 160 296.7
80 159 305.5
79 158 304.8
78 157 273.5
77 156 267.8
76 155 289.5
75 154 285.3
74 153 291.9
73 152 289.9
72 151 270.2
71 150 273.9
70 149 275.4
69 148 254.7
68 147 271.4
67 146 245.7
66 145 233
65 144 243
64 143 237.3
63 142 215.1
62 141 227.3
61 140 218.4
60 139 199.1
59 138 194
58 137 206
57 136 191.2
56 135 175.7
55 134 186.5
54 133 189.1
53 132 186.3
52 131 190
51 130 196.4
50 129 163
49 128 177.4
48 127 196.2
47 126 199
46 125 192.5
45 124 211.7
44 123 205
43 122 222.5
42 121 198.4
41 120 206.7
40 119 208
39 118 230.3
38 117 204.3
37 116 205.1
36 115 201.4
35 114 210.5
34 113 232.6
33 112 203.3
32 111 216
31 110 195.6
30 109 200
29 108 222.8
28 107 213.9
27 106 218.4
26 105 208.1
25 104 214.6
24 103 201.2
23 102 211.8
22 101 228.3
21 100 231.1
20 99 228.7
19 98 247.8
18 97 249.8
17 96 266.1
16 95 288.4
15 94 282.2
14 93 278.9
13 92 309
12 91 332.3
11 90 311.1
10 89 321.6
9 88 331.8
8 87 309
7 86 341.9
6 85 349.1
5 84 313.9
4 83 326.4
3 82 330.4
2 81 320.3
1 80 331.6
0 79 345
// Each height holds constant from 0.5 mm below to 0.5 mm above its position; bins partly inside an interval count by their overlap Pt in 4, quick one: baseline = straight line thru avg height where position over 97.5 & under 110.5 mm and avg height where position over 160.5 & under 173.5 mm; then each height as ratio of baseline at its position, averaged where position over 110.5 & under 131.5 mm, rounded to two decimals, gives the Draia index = 0.85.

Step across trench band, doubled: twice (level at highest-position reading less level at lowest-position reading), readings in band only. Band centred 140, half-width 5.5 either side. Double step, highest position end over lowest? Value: 115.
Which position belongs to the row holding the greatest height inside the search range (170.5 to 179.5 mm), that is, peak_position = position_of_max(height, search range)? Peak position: 179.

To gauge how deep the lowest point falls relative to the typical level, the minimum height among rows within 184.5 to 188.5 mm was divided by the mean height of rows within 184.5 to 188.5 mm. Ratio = 0.959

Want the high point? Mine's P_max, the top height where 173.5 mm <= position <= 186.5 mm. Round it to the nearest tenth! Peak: 374.9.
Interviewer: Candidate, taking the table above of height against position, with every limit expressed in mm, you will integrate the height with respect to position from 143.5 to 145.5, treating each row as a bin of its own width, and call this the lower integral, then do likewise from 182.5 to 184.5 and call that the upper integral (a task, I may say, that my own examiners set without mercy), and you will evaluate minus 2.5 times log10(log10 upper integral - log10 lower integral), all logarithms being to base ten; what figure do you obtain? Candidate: 1.95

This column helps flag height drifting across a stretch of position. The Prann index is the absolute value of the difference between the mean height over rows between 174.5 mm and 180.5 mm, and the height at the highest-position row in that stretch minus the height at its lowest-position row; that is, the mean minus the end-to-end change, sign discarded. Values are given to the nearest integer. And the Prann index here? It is 300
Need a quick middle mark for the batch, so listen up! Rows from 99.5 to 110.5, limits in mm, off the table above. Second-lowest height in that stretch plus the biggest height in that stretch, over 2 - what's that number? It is 216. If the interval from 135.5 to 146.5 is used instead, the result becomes 220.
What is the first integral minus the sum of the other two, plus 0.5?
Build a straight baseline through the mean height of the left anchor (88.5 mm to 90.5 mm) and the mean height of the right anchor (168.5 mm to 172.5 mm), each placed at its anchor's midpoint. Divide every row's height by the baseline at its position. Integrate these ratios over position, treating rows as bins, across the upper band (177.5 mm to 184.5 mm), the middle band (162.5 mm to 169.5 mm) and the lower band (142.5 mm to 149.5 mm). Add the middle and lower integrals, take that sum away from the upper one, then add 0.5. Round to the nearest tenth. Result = -4.0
